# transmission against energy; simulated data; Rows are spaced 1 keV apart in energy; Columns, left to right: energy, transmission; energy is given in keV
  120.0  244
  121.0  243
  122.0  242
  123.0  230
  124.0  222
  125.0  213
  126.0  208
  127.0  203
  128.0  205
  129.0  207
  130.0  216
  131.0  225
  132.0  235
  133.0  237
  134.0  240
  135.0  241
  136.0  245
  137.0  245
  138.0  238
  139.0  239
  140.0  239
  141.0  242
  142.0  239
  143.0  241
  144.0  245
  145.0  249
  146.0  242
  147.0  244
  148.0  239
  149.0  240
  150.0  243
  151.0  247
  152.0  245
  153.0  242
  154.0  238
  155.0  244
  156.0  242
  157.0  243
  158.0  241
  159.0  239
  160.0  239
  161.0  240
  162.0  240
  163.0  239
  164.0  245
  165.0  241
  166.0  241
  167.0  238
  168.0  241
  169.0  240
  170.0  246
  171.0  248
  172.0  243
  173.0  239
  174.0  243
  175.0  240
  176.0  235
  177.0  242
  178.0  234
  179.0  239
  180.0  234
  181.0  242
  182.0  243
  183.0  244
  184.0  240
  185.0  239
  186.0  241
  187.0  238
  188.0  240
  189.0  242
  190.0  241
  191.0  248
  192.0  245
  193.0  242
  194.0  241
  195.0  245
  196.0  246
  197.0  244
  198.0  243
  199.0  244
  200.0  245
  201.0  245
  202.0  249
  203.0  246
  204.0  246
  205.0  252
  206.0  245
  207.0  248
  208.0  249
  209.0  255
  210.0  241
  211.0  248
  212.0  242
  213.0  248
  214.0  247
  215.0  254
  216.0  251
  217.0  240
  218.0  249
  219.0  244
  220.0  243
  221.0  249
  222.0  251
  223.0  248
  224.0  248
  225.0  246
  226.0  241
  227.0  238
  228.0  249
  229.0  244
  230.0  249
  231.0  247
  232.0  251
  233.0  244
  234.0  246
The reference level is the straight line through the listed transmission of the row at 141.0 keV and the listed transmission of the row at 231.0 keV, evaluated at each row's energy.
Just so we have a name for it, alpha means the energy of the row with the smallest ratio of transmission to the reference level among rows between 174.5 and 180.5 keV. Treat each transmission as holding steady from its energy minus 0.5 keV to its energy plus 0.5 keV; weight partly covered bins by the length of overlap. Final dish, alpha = 180.0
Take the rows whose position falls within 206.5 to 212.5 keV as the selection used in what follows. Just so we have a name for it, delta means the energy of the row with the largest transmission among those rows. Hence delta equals 209.0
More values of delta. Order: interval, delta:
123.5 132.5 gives 132.0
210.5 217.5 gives 215.0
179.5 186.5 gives 183.0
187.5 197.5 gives 191.0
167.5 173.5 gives 171.0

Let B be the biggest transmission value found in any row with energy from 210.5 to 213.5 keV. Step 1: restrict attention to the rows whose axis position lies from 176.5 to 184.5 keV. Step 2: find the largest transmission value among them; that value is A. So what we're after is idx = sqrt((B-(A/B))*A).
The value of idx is 245.5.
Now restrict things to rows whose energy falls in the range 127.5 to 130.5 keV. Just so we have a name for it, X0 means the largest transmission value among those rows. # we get 216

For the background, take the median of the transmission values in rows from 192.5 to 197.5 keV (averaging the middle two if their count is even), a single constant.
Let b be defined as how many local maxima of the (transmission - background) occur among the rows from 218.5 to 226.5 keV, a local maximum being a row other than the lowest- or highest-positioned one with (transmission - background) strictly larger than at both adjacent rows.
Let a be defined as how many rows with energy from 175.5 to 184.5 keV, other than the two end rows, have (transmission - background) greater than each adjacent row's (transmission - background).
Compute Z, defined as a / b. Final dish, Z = 3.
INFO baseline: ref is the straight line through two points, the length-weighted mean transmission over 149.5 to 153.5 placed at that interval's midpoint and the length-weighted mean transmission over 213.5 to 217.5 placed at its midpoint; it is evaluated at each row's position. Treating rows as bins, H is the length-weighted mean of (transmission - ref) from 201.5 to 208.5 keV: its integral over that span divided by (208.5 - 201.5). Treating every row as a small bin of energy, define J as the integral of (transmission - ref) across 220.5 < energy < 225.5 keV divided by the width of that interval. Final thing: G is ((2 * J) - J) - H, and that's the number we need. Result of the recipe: -0.5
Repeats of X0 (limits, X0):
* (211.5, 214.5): 248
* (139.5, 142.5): 242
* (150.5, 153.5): 247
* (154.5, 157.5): 244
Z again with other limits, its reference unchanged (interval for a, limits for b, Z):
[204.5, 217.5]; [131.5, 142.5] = 4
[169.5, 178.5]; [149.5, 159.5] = 1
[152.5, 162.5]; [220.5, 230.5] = 1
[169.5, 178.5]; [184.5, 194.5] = 1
